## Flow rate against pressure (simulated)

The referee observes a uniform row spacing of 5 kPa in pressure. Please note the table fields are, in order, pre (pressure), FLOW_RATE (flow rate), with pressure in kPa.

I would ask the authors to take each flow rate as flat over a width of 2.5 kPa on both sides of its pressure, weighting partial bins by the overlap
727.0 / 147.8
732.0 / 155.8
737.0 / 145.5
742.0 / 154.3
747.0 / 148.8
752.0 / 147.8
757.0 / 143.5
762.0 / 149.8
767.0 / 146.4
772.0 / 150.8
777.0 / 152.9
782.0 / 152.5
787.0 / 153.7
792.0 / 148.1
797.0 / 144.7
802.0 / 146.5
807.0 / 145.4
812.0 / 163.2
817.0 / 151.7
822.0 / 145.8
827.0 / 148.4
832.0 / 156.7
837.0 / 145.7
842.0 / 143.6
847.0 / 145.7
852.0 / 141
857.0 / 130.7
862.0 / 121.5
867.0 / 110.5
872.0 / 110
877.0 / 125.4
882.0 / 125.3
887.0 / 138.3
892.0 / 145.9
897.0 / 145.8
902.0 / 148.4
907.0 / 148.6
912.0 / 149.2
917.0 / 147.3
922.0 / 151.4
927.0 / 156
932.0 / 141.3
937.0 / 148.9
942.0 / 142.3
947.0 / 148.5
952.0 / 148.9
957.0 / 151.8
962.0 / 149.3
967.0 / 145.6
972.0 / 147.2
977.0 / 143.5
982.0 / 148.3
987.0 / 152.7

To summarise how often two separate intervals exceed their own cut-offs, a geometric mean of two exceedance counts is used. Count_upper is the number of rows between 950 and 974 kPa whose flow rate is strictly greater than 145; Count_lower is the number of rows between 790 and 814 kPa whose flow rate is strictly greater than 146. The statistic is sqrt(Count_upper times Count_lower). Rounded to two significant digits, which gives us 3.9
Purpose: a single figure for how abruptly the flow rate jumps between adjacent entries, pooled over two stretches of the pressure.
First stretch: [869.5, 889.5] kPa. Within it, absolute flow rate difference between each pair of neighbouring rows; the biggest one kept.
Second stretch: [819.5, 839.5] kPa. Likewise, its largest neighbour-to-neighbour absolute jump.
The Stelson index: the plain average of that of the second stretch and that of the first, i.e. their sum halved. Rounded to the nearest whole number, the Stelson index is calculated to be 13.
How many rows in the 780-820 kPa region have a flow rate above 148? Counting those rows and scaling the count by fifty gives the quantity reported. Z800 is 250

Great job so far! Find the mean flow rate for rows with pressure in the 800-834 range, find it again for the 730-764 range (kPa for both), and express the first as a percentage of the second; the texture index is 101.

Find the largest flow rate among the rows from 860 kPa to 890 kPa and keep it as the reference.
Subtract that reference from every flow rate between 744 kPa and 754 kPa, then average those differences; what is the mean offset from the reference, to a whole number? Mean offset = 10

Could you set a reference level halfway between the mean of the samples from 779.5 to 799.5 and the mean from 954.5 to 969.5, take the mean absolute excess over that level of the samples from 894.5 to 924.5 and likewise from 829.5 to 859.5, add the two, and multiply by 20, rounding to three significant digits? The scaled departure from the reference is 189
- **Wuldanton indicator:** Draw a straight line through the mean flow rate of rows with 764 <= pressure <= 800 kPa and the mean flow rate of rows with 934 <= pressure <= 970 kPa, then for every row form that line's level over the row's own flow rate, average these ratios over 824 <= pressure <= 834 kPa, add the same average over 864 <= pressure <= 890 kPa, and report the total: 2.21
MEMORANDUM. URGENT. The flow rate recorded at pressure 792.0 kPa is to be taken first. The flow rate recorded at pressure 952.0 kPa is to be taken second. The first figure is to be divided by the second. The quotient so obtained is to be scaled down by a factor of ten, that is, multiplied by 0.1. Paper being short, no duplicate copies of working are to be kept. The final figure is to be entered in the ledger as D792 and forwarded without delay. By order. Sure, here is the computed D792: 0.099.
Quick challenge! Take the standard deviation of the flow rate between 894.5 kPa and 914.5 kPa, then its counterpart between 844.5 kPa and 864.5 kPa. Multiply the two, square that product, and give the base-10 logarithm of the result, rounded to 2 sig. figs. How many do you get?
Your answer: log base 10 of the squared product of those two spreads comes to 2.2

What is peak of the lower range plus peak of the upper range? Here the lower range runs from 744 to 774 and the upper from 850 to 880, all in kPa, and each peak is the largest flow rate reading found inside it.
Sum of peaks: 292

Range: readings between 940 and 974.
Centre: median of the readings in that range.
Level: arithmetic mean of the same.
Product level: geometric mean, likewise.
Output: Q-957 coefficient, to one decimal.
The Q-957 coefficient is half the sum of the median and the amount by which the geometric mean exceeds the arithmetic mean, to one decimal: 74.2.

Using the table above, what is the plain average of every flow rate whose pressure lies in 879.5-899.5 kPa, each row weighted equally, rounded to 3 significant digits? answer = 139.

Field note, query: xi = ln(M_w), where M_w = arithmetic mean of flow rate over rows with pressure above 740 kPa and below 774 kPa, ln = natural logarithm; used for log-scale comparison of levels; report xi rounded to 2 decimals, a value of 5.00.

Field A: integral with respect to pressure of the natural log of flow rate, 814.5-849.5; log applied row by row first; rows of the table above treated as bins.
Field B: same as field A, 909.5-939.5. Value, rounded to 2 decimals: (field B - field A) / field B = -0.17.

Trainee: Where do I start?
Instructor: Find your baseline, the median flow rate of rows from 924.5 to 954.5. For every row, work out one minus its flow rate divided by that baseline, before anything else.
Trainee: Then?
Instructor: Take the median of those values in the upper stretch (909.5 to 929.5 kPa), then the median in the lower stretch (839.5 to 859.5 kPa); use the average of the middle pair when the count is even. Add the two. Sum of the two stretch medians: 0.03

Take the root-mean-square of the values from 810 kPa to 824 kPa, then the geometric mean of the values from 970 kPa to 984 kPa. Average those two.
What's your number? 150.0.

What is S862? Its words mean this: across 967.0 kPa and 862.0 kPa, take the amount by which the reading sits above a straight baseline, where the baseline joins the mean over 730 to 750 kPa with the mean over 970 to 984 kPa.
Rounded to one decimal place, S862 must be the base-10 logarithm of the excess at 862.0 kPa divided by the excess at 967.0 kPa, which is 1.5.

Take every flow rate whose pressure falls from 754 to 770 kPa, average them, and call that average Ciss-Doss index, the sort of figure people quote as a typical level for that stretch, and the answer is 147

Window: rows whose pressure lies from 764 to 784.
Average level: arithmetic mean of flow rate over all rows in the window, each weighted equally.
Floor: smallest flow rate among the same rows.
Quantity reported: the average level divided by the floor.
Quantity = 1.03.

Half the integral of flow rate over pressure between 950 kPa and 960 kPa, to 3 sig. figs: 752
